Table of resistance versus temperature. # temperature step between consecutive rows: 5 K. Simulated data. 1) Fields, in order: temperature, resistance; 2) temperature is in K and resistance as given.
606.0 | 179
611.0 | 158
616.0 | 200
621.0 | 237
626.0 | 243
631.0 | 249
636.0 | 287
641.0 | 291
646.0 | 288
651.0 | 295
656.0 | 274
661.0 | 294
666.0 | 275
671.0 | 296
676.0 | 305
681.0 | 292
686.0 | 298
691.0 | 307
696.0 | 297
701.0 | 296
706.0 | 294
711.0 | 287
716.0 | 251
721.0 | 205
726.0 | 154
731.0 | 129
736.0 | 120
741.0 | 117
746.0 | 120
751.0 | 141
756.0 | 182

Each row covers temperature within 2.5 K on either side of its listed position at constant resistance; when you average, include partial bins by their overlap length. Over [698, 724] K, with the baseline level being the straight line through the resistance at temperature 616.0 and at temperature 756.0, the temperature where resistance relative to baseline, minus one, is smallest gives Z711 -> 721.0 K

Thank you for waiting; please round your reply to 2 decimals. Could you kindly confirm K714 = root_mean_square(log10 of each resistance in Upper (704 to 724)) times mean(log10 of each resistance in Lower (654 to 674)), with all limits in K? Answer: 5.92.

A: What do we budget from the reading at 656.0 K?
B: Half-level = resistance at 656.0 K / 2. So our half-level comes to 137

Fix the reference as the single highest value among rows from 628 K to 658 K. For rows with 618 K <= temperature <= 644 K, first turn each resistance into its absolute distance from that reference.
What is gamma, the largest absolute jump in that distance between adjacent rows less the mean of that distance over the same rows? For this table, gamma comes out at 4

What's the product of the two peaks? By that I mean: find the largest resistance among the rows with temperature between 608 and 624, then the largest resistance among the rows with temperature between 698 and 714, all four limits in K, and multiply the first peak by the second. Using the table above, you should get 70152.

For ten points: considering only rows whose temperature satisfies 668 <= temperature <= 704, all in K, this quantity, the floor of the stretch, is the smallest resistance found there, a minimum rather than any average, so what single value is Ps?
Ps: 292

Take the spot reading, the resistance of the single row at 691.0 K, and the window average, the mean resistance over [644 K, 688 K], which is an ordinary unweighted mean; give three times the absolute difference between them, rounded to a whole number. 49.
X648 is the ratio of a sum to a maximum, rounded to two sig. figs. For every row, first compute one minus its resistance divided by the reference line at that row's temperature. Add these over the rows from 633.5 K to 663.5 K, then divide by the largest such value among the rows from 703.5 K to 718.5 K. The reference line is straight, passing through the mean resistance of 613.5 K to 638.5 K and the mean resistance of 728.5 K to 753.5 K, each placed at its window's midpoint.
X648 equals 2.8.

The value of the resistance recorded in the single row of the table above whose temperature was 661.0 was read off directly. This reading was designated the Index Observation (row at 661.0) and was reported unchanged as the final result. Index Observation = 294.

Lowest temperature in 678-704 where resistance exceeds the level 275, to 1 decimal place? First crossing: 681.0 K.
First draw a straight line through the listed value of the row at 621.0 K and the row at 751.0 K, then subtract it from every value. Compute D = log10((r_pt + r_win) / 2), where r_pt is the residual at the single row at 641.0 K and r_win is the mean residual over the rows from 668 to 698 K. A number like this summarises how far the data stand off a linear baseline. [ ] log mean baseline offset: 1.95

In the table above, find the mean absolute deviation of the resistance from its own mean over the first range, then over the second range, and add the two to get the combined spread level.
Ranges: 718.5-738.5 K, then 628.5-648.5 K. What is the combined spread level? 42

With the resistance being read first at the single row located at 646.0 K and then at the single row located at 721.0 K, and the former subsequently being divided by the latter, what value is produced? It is 1.4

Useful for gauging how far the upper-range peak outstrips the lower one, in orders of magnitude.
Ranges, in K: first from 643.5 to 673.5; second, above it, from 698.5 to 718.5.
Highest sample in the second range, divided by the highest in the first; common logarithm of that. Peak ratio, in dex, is 0.00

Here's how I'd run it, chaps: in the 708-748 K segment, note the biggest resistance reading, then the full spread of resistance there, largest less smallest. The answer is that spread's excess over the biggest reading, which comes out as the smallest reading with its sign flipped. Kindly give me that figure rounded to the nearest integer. -117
